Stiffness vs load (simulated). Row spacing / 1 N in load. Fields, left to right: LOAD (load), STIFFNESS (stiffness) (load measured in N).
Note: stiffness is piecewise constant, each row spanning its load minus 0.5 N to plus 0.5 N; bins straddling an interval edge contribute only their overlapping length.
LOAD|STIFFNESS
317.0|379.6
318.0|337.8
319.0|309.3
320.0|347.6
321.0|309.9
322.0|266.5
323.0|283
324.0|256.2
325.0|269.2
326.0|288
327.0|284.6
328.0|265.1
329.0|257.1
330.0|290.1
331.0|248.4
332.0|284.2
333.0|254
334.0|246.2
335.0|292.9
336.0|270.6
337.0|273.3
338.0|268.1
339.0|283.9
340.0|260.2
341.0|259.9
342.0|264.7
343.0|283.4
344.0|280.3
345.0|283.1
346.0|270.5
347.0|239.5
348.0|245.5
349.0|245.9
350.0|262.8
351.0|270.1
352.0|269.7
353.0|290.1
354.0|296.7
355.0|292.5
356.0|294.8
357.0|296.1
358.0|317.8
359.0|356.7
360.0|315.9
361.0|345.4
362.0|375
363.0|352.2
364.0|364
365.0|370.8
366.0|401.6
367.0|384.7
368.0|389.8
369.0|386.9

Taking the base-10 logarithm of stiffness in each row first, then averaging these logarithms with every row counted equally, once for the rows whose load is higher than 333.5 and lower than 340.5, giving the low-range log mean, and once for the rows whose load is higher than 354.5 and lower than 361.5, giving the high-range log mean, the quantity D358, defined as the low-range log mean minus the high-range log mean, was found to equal -0.07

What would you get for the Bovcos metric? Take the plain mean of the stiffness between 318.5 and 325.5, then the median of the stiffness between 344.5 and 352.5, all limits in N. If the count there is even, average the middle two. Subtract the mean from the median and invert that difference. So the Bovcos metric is -0.04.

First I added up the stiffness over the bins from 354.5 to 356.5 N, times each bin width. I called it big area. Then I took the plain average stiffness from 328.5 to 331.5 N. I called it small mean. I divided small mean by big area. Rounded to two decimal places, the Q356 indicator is 0.45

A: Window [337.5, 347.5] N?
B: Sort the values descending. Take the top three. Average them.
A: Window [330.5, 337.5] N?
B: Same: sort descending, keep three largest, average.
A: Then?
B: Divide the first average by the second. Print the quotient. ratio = 1.00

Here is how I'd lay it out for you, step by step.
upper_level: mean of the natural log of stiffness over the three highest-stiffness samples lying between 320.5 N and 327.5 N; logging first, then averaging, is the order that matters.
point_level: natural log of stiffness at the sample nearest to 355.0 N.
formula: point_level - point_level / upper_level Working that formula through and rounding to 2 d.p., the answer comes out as 4.68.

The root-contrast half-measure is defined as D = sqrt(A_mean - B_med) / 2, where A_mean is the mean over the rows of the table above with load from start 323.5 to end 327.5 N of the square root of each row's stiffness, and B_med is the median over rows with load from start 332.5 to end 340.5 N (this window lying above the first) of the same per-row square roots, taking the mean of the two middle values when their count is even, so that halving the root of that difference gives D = 0.19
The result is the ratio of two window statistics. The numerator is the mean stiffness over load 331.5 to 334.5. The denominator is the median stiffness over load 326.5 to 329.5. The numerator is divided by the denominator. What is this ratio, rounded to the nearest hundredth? 0.99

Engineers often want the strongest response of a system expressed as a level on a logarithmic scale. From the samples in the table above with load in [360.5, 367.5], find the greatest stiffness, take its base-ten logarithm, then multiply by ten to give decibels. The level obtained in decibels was 26.0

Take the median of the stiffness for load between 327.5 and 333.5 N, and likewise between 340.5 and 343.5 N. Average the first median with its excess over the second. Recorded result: 129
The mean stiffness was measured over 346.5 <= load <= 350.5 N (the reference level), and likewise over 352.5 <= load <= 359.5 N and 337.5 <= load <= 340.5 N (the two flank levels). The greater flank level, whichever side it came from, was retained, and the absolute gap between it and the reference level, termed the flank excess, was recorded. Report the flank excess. 58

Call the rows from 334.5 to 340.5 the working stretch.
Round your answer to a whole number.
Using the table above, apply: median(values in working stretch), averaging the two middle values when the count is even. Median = 272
